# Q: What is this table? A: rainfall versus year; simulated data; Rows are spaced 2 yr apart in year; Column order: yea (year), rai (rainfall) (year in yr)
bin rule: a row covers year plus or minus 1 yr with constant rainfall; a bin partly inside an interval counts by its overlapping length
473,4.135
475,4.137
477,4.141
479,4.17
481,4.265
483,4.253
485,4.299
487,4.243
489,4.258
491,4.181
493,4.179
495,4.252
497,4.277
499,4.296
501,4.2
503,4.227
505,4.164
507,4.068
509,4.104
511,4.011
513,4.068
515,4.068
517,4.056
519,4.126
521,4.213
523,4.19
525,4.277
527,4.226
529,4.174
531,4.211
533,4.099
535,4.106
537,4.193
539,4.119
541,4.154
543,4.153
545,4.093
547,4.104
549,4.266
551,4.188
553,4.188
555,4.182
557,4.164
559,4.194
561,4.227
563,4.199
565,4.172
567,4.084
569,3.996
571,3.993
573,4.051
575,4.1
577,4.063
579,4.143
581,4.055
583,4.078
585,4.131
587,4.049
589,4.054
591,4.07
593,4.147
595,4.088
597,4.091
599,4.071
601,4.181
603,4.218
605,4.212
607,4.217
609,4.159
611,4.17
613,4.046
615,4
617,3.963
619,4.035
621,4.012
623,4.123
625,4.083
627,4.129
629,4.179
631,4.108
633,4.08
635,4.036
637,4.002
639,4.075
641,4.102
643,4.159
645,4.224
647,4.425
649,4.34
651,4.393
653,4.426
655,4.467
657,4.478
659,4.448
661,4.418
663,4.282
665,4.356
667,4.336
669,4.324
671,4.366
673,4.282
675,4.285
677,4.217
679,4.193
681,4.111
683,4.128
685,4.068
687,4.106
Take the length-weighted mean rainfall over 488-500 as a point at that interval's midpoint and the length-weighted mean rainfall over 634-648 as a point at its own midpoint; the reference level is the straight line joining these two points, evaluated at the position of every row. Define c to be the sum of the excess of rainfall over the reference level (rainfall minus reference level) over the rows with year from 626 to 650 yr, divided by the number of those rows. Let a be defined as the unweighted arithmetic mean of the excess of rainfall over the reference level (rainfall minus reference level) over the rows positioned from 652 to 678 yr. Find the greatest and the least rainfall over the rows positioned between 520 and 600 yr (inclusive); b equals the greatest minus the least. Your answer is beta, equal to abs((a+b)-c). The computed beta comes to 0.51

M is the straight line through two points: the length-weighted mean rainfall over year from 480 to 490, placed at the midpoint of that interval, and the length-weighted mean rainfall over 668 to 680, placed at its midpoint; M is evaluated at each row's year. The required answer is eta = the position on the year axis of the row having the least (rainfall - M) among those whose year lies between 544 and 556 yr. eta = 545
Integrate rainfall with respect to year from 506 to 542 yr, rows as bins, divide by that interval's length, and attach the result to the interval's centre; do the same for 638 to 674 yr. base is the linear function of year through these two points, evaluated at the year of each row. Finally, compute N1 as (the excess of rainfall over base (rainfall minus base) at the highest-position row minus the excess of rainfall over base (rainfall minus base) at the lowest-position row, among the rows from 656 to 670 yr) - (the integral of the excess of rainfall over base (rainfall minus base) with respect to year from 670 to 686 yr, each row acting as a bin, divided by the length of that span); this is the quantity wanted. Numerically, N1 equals -0.02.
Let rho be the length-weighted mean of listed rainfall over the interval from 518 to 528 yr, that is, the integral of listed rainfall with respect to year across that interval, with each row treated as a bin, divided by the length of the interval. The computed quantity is 4.21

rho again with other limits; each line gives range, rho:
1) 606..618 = 4.09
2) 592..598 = 4.11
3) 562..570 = 4.11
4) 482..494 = 4.24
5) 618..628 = 4.08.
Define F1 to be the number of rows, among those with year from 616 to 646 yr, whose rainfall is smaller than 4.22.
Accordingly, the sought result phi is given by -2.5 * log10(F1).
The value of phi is -2.9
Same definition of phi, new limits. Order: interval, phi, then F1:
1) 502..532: -2.7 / 12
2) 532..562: -2.8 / 13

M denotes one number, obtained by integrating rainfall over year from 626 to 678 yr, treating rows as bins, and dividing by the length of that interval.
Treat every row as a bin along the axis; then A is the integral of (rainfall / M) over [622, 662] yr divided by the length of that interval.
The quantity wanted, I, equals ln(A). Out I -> -0.0075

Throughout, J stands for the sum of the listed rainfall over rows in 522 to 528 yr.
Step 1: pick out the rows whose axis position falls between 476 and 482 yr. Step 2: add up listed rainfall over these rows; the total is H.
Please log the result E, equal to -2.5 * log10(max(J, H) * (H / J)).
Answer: -2.75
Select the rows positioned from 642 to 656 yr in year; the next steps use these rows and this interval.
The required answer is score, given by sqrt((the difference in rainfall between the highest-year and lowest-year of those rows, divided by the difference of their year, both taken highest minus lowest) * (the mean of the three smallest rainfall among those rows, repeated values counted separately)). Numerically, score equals 0.33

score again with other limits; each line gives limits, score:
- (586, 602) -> 0.20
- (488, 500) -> 0.13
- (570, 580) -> 0.28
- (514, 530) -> 0.18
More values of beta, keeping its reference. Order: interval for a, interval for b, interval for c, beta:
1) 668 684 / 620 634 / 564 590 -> 0.39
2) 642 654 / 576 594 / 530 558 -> 0.33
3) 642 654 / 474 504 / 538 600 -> 0.42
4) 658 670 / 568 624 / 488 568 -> 0.54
